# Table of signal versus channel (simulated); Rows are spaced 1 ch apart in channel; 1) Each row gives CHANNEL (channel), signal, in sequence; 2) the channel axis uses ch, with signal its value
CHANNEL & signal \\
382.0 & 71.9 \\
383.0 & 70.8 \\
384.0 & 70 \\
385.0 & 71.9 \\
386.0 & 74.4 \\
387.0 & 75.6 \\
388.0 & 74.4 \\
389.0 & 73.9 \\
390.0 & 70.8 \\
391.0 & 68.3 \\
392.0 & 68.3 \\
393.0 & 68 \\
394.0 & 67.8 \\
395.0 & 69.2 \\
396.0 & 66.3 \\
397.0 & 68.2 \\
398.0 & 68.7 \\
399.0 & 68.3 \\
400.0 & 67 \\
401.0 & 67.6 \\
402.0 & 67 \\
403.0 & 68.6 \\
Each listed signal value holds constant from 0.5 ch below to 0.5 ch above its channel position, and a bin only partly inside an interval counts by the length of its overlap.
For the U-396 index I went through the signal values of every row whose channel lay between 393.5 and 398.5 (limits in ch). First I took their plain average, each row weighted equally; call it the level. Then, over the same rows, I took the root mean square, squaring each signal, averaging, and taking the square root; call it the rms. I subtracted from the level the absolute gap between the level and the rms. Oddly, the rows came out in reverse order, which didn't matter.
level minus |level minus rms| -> 68.0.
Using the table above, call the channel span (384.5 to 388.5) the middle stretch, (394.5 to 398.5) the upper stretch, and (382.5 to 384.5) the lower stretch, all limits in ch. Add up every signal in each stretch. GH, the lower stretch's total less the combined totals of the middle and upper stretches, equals -428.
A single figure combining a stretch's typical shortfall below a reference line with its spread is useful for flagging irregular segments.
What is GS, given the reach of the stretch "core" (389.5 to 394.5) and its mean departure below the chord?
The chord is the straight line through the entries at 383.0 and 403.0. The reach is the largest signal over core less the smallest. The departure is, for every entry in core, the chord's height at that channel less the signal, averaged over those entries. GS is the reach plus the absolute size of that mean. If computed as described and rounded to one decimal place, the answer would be 4.2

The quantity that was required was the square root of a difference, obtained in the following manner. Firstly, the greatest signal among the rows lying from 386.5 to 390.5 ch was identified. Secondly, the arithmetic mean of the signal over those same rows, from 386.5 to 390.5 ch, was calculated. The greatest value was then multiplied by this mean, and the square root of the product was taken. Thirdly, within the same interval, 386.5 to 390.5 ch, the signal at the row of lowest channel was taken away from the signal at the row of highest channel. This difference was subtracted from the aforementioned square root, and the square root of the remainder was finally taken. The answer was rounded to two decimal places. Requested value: 8.91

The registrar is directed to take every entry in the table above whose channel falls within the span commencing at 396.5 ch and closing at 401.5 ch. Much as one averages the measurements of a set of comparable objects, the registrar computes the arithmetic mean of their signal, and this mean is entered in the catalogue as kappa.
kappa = 68.0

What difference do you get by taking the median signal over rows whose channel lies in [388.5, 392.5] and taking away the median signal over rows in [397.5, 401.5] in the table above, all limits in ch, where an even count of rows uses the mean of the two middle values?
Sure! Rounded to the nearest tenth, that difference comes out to 1.6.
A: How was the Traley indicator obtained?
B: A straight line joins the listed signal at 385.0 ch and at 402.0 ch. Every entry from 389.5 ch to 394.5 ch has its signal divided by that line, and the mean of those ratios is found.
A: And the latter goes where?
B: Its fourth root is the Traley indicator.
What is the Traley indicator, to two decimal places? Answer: 1.00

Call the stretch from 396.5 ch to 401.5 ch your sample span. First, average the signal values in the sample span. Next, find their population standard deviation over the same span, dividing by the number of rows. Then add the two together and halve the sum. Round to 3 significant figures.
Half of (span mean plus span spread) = 34.3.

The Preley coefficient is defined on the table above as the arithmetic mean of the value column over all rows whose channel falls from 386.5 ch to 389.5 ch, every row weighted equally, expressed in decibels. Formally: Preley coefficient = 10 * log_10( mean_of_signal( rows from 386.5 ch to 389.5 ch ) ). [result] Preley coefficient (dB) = 18.7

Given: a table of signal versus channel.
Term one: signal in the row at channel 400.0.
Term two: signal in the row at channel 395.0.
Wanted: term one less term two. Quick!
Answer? -2.2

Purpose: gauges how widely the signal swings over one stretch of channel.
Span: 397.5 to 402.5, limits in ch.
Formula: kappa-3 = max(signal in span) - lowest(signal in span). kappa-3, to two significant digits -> 1.7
